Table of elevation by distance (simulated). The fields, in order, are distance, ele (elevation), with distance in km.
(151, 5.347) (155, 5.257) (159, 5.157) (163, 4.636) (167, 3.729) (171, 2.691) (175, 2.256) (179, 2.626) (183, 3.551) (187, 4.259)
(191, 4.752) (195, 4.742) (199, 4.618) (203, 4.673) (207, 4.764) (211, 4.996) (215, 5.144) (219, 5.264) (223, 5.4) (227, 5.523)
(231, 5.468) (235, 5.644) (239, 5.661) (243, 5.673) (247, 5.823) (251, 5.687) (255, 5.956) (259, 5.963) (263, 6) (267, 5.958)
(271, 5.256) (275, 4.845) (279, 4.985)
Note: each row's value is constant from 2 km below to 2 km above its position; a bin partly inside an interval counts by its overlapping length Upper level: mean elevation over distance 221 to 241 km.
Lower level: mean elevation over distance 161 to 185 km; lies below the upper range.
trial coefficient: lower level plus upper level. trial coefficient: 8.8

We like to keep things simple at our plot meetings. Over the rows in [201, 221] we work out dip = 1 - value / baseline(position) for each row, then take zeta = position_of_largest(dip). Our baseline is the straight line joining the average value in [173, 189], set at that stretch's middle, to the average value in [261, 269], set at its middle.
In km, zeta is 207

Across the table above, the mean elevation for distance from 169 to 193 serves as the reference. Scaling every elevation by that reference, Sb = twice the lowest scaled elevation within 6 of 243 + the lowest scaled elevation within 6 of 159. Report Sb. 4.76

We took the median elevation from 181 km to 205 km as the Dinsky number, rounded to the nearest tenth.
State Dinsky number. 4.6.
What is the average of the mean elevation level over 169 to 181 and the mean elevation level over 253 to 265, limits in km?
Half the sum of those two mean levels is 4.25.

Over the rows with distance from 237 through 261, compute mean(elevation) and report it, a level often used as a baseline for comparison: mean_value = 5.79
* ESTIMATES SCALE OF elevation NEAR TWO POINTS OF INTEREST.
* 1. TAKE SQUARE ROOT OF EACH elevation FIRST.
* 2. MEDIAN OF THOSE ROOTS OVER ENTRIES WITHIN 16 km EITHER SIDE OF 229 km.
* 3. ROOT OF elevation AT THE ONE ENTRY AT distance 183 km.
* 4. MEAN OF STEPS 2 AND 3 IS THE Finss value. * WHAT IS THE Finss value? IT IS 2.1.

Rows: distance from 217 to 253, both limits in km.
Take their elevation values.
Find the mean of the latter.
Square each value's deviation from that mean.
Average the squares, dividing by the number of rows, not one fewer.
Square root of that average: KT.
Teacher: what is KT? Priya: 0.16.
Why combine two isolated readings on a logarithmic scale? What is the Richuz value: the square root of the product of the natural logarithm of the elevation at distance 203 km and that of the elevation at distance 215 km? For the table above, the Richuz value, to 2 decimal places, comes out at 1.59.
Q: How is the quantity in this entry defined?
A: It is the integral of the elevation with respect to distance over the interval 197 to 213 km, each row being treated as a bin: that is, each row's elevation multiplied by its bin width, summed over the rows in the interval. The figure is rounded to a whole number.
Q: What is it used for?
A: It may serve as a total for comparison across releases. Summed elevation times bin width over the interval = 76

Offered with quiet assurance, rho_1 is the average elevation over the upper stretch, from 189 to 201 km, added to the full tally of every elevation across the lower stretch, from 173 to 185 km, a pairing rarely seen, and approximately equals 13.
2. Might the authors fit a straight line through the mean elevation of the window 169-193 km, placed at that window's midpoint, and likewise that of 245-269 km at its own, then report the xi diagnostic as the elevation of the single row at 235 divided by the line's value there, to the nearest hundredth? 1.09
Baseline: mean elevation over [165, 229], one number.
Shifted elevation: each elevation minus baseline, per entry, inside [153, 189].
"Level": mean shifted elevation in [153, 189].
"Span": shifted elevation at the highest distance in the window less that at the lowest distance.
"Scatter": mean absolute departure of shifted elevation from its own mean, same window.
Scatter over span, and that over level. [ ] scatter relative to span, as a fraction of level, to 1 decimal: 1.8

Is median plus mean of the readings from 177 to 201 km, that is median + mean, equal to 8.5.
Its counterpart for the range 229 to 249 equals 11.3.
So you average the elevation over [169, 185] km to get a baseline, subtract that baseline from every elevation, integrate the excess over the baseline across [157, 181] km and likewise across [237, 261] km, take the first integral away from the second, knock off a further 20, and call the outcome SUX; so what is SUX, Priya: 35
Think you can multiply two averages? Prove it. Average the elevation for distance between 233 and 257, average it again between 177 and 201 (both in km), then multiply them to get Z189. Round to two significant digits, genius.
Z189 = 23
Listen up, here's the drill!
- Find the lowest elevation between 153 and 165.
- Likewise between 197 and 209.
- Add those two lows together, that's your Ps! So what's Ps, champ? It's 9.3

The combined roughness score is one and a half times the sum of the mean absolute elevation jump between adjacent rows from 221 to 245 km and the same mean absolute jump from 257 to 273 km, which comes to 0.51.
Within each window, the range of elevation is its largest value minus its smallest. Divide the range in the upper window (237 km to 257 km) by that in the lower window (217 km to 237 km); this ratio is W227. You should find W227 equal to 0.8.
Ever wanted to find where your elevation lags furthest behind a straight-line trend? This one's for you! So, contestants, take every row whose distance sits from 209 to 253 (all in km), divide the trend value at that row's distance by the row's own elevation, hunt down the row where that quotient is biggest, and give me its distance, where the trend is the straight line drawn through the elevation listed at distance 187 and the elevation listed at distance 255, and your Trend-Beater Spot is 251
